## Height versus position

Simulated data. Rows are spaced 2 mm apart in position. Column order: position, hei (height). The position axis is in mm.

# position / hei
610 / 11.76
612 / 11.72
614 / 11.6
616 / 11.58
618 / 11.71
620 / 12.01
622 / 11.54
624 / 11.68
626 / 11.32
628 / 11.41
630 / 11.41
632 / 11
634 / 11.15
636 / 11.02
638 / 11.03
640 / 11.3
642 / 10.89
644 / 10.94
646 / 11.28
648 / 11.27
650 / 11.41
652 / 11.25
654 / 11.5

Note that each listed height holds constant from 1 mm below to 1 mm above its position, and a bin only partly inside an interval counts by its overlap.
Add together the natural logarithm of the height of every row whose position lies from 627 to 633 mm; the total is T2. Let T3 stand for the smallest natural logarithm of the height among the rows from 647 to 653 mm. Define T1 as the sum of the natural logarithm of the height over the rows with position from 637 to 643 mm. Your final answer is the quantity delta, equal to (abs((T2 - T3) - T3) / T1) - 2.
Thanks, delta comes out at -1.66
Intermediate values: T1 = 7.21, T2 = 7.27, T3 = 2.420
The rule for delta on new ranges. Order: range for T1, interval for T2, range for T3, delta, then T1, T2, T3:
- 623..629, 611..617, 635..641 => -1.65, 7.32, 7.36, 2.400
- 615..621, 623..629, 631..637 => -1.66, 7.40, 7.32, 2.398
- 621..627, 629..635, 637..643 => -1.66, 7.33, 7.24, 2.388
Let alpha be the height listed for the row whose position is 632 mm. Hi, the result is 11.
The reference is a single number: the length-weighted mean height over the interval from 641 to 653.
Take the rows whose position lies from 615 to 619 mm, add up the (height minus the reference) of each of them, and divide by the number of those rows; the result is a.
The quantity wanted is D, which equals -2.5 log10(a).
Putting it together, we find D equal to 0.8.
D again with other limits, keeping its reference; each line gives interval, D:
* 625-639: 4.4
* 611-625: 0.7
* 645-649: 2.5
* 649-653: 2.0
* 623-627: 1.2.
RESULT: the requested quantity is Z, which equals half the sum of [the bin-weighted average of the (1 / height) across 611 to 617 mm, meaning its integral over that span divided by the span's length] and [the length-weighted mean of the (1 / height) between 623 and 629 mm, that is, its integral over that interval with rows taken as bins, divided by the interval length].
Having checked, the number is 0.0866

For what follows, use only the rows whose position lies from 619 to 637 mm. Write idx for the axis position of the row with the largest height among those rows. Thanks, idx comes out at 620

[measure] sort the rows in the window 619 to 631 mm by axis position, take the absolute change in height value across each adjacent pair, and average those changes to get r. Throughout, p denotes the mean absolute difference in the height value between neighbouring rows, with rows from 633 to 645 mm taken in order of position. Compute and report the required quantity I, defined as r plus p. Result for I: 0.386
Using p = 0.17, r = 0.212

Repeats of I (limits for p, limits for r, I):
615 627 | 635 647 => 0.496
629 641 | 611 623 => 0.402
